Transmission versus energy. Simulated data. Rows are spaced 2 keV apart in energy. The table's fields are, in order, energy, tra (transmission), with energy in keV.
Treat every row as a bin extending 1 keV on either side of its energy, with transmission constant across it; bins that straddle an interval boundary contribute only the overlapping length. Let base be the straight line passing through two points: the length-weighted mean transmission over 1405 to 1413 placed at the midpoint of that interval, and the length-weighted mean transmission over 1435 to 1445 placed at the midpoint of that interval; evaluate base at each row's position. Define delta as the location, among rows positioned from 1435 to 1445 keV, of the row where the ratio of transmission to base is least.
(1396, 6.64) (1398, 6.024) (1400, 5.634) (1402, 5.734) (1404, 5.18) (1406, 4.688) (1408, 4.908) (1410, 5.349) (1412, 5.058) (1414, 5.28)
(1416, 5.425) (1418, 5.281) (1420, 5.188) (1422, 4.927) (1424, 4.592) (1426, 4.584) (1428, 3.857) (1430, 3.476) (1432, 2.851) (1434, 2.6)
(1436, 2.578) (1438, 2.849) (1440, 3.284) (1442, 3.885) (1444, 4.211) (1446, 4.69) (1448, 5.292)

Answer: 1436 keV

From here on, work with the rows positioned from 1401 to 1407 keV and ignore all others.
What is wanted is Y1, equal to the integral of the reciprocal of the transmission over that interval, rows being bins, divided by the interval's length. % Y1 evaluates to 0.19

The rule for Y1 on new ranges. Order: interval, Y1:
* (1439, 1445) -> 0.27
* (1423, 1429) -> 0.23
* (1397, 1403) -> 0.17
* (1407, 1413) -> 0.20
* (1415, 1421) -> 0.19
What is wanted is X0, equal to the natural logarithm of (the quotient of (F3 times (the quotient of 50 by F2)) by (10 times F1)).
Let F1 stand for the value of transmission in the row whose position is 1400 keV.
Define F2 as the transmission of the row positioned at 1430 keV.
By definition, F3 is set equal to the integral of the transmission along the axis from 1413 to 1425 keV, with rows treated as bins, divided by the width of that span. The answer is 0.27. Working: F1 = 5.634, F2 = 3.476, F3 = 5.12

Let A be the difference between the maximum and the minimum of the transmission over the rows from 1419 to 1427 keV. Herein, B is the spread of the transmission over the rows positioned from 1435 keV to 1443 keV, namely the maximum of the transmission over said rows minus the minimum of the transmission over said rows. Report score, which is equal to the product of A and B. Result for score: 0.8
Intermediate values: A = 0.6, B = 1.3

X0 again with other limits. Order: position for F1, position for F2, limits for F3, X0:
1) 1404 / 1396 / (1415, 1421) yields -0.26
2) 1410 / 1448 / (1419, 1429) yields -0.20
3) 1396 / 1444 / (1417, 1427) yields -0.13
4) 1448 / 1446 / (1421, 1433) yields -0.20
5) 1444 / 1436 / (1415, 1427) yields 0.83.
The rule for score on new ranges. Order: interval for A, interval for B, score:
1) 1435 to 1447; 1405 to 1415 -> 1.4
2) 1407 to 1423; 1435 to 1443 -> 0.7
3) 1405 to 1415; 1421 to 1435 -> 1.5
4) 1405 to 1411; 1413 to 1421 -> 0.2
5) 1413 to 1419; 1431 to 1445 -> 0.2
